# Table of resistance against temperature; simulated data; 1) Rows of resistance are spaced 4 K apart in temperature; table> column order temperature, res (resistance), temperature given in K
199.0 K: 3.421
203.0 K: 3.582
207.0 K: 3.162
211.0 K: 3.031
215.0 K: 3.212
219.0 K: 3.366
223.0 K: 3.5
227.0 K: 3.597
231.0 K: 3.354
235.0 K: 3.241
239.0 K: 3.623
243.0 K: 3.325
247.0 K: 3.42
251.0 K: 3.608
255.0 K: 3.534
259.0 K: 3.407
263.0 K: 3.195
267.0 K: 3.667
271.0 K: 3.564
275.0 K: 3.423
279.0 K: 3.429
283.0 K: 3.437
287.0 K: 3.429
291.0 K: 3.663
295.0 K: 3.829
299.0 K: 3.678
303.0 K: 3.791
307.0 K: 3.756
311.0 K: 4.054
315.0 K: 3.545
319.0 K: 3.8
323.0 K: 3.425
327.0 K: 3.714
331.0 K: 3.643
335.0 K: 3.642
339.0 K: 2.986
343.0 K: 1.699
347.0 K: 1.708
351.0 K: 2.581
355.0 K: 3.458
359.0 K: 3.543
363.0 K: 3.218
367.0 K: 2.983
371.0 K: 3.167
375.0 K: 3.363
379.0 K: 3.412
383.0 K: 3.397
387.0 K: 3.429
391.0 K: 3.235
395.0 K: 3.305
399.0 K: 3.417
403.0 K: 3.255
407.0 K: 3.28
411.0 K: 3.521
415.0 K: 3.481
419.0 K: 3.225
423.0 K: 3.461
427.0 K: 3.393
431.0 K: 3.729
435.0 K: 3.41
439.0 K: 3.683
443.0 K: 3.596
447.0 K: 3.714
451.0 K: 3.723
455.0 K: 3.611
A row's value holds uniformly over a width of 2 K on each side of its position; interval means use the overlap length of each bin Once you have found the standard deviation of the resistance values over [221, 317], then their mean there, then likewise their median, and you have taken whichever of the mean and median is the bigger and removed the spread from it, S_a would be 3.35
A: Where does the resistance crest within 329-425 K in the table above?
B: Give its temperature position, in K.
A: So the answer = 331.0 K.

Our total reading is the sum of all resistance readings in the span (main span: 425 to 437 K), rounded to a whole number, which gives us 11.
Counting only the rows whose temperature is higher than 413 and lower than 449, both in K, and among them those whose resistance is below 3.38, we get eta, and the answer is 1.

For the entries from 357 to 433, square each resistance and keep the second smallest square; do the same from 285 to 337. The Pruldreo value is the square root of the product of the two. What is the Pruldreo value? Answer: 10.9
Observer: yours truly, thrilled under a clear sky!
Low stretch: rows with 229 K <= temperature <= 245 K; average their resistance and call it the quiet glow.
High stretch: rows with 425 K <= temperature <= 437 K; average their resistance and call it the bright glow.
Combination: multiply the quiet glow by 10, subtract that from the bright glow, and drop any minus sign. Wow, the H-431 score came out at 30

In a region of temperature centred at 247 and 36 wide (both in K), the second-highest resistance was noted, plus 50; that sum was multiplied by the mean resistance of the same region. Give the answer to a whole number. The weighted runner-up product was 183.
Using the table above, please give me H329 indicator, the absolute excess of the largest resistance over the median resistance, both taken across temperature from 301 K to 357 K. 0.46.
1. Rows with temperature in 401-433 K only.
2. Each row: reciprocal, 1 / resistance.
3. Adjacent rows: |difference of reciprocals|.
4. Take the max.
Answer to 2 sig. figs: 0.027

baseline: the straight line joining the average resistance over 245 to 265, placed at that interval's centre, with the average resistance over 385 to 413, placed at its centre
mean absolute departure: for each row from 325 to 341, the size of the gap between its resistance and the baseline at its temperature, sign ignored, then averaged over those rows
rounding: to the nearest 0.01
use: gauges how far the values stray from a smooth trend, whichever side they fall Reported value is 0.31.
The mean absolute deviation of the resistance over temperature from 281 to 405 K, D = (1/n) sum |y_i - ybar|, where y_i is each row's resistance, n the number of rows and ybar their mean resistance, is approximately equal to 0.340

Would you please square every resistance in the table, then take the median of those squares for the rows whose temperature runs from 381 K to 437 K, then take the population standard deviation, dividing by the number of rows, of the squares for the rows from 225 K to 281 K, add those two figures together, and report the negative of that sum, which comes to -12.6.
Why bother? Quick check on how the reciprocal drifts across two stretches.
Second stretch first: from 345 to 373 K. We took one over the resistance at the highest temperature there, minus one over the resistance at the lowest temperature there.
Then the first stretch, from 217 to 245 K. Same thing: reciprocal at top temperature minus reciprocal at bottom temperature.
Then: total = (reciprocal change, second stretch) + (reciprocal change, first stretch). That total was -0.27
